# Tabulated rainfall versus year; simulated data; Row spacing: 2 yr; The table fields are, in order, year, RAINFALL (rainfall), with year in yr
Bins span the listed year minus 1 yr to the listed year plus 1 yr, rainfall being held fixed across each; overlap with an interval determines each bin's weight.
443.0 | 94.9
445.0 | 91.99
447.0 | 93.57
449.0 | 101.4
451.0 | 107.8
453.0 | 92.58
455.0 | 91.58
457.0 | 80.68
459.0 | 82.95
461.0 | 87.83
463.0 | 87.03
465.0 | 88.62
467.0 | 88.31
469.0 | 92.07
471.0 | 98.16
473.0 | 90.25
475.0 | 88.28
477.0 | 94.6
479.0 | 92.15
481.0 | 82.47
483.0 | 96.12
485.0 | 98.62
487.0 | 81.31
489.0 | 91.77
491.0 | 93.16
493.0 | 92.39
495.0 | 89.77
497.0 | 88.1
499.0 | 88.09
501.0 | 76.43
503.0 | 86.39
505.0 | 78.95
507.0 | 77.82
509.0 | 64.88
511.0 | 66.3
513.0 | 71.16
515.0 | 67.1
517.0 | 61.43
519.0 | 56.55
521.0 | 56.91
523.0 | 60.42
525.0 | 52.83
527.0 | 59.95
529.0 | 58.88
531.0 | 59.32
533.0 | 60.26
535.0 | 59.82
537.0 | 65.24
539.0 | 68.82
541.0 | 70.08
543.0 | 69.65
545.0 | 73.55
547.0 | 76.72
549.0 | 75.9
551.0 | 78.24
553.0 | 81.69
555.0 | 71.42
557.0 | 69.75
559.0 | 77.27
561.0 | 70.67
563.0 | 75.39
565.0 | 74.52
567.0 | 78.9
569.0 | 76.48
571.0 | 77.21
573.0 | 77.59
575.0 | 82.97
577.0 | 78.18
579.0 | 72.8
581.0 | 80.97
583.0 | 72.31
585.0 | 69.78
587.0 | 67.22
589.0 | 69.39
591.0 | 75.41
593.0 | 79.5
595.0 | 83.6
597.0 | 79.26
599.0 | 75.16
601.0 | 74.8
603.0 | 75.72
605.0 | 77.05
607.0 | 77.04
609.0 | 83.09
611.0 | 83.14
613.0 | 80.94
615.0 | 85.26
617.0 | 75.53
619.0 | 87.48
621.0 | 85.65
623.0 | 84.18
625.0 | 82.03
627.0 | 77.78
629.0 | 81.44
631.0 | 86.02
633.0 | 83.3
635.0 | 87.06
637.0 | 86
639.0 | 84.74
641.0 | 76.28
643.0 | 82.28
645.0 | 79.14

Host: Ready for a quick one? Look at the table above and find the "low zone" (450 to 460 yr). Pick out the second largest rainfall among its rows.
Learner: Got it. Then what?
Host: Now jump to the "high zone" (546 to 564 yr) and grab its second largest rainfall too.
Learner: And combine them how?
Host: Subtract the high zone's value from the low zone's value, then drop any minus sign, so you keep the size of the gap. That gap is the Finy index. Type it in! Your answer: 14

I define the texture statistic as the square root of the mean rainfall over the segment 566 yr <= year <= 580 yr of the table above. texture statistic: 8.8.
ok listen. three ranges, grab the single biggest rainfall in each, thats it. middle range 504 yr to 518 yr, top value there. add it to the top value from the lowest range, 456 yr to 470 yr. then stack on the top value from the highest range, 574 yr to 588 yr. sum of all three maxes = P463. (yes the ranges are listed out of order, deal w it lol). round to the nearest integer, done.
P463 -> 254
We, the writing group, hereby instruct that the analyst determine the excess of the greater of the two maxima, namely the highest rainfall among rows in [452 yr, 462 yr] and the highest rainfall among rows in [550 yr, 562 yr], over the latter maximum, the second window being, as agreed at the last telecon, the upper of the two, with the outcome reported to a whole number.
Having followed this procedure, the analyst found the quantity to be 11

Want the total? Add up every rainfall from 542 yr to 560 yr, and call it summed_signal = 674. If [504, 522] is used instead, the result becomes 601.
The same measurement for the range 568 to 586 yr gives 688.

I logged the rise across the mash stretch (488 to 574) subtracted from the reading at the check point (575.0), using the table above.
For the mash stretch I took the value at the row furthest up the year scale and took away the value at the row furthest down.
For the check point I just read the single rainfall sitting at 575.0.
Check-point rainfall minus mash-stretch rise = 97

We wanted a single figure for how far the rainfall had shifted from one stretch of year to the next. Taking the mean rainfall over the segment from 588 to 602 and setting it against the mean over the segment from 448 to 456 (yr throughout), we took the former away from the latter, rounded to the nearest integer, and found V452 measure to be 22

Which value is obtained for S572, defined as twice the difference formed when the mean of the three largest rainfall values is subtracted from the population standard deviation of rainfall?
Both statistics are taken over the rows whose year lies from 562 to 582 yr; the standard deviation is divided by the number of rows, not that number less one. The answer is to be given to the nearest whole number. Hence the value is -156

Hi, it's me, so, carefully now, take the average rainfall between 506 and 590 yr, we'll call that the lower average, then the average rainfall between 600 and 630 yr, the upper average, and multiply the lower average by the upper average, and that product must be 5645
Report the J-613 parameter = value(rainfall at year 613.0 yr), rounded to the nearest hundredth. 80.94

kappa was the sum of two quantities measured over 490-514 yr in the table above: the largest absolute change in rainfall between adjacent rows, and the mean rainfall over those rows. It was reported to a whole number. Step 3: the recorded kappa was 94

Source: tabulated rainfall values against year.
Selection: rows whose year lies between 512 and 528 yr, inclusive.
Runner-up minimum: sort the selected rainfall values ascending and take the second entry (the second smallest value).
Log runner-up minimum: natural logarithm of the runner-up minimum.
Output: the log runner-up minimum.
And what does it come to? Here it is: 4.04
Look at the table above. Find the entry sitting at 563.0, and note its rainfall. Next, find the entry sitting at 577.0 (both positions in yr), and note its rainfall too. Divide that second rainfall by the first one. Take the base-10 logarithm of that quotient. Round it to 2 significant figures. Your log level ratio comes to 0.016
